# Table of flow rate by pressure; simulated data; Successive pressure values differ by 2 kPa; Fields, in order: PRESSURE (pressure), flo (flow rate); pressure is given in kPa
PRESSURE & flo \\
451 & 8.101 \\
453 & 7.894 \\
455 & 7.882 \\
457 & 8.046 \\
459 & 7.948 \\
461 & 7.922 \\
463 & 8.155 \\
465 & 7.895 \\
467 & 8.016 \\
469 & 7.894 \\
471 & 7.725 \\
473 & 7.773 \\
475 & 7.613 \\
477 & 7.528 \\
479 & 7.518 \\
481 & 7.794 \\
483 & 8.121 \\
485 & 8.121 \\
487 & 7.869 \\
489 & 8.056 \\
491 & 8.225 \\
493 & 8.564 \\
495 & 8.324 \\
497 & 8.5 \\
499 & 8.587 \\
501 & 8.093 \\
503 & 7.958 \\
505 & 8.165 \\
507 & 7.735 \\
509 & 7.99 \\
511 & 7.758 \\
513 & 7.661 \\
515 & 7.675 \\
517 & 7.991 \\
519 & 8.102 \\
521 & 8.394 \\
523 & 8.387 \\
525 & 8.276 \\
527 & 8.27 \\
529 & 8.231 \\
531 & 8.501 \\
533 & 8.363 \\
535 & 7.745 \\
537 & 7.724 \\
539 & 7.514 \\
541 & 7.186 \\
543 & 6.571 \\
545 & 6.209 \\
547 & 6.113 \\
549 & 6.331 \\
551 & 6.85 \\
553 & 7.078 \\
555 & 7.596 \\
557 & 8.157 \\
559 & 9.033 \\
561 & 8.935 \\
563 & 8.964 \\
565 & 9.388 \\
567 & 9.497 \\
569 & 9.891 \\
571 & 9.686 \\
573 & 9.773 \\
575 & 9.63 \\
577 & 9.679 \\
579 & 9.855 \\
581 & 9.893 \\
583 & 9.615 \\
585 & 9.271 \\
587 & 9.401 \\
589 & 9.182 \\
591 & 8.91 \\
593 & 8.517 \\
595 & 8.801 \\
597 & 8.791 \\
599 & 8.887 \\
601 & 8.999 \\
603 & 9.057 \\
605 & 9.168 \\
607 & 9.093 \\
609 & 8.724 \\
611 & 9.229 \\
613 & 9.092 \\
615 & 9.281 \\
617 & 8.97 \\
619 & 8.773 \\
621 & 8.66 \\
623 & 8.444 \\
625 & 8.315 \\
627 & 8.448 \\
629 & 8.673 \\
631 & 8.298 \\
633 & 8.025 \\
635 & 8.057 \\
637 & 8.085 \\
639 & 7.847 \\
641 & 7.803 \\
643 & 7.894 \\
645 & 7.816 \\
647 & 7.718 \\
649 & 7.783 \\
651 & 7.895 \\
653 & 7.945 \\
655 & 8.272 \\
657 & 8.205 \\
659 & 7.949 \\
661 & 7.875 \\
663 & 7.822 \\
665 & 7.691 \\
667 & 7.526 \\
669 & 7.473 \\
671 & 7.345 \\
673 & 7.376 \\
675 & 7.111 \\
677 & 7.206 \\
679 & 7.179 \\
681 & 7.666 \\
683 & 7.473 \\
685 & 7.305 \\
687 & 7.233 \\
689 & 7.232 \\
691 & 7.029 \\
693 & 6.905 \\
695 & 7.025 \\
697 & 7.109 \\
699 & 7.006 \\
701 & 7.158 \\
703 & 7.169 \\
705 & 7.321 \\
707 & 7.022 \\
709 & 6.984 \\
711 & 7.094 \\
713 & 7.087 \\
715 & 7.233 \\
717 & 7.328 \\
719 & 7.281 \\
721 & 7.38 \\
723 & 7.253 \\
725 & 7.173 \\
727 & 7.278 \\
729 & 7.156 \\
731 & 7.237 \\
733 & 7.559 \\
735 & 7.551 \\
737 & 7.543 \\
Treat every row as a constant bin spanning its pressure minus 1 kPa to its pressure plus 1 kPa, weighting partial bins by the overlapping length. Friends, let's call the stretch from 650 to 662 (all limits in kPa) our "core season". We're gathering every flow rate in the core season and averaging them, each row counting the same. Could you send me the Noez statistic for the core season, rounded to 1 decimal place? 8.0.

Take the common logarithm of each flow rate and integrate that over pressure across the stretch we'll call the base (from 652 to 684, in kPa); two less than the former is 26.2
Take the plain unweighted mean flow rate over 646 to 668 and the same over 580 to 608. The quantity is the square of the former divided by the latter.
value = 6.8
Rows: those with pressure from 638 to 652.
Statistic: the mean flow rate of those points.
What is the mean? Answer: 7.8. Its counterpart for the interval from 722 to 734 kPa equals 7.3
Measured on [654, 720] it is 7.4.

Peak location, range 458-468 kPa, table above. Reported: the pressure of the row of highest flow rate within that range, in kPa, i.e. 463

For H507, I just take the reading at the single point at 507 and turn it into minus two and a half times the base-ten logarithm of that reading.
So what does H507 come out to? -2.22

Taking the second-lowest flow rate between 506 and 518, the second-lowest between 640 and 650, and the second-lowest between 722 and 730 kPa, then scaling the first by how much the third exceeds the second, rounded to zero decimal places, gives -5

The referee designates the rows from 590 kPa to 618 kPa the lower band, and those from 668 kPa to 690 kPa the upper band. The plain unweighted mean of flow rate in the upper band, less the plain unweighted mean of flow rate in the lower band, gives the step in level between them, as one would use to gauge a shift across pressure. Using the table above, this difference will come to -1.6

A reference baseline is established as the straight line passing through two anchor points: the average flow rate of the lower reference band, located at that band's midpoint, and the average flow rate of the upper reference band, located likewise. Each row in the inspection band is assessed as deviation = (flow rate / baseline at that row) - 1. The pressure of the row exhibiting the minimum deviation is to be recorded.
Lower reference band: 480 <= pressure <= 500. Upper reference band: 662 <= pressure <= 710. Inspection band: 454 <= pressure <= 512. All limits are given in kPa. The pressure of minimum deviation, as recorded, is 479 kPa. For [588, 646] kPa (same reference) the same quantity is 641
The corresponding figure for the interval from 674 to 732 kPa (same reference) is 693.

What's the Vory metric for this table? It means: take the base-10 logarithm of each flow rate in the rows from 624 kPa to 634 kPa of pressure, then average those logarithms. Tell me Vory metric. 0.92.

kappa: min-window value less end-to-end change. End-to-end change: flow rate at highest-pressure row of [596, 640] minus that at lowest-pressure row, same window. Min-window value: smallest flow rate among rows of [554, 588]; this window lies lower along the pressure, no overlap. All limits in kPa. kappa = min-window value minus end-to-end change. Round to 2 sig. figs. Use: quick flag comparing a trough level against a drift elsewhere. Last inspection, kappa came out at 8.5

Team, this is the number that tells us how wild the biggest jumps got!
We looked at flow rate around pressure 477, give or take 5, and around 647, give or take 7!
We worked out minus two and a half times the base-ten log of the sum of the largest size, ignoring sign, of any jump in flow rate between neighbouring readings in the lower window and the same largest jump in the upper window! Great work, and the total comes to 1.03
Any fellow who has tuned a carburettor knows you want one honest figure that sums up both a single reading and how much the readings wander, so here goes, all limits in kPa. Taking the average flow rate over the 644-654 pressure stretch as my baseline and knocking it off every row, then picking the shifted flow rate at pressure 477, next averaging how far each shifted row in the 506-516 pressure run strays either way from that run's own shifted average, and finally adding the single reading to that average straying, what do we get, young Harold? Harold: -0.21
